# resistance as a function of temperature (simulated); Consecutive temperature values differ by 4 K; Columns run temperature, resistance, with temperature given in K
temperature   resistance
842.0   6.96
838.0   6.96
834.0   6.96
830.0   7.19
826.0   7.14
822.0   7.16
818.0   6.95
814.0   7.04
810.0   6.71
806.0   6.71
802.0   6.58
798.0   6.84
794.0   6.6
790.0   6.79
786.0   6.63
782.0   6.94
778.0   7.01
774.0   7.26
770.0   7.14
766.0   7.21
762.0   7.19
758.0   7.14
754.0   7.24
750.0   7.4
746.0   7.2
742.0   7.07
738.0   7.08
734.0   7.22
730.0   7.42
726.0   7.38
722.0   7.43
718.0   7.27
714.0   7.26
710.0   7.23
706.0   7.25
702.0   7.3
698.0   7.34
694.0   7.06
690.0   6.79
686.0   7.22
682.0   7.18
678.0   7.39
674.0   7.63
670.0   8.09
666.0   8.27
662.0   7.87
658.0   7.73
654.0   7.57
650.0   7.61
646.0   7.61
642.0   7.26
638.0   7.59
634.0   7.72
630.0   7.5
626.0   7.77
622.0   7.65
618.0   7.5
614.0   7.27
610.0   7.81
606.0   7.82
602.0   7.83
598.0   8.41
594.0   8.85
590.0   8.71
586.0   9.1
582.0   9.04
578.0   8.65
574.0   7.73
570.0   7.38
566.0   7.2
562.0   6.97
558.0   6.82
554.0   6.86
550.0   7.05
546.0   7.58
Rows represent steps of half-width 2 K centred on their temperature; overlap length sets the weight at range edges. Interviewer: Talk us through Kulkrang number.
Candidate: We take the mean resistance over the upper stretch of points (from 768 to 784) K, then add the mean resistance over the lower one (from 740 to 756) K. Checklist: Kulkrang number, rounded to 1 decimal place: 14.3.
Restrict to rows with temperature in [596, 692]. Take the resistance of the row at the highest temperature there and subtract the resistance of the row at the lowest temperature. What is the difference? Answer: -1.6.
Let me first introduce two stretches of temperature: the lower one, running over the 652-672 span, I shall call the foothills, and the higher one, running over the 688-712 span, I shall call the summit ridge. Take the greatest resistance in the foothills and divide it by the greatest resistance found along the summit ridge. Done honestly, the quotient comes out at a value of 1.13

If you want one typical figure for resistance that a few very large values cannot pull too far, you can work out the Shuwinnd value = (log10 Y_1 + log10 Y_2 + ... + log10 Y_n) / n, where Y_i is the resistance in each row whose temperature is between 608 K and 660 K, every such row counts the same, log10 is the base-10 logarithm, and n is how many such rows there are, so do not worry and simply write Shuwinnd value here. 0.880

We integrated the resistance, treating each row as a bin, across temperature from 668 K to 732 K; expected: 469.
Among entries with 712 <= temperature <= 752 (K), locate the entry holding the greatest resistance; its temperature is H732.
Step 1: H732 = 722.0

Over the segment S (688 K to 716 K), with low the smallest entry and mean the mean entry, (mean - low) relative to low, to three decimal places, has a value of 0.057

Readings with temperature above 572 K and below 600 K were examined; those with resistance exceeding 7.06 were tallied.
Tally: 7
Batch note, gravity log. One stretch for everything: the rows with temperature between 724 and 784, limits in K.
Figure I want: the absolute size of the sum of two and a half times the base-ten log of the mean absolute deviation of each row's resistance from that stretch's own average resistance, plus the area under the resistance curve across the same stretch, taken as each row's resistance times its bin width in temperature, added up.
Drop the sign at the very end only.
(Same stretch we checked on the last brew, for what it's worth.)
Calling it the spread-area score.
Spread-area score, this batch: 429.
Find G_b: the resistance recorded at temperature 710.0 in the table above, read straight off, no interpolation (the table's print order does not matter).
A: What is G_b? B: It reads 7.23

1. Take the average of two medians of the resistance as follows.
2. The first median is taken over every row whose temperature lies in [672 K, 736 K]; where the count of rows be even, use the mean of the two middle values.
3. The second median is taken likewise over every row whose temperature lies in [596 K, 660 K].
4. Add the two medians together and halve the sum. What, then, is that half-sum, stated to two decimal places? 7.45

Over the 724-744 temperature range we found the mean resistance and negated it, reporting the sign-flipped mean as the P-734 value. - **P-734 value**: -7.23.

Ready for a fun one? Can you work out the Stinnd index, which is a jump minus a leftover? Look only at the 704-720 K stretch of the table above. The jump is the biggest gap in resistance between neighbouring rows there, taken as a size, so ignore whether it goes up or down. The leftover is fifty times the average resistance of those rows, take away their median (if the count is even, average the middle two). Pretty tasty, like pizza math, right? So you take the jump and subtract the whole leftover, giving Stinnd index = -355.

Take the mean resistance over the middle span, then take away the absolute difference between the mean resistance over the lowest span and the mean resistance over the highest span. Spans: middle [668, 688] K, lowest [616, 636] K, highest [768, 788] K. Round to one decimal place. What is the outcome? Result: 6.9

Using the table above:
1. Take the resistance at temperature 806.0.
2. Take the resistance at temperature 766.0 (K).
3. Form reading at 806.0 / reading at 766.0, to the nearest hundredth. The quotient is 0.93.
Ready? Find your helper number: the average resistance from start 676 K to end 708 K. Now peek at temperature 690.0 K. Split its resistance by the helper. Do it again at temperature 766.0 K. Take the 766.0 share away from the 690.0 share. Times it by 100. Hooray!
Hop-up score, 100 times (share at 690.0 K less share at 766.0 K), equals -6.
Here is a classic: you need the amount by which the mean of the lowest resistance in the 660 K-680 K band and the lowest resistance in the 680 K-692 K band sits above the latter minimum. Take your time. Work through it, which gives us 0.30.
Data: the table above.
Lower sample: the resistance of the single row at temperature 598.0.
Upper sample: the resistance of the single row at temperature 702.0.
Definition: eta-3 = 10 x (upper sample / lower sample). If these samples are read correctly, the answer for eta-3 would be 8.7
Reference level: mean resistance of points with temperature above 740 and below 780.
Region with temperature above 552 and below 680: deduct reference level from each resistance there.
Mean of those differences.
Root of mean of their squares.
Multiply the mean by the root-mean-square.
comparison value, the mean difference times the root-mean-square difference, 0.50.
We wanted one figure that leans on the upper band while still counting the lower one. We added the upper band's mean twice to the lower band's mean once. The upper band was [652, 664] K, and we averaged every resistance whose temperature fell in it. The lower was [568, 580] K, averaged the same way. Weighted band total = 23.4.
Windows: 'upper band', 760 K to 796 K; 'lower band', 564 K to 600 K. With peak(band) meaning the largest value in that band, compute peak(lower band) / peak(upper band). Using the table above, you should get 1.25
